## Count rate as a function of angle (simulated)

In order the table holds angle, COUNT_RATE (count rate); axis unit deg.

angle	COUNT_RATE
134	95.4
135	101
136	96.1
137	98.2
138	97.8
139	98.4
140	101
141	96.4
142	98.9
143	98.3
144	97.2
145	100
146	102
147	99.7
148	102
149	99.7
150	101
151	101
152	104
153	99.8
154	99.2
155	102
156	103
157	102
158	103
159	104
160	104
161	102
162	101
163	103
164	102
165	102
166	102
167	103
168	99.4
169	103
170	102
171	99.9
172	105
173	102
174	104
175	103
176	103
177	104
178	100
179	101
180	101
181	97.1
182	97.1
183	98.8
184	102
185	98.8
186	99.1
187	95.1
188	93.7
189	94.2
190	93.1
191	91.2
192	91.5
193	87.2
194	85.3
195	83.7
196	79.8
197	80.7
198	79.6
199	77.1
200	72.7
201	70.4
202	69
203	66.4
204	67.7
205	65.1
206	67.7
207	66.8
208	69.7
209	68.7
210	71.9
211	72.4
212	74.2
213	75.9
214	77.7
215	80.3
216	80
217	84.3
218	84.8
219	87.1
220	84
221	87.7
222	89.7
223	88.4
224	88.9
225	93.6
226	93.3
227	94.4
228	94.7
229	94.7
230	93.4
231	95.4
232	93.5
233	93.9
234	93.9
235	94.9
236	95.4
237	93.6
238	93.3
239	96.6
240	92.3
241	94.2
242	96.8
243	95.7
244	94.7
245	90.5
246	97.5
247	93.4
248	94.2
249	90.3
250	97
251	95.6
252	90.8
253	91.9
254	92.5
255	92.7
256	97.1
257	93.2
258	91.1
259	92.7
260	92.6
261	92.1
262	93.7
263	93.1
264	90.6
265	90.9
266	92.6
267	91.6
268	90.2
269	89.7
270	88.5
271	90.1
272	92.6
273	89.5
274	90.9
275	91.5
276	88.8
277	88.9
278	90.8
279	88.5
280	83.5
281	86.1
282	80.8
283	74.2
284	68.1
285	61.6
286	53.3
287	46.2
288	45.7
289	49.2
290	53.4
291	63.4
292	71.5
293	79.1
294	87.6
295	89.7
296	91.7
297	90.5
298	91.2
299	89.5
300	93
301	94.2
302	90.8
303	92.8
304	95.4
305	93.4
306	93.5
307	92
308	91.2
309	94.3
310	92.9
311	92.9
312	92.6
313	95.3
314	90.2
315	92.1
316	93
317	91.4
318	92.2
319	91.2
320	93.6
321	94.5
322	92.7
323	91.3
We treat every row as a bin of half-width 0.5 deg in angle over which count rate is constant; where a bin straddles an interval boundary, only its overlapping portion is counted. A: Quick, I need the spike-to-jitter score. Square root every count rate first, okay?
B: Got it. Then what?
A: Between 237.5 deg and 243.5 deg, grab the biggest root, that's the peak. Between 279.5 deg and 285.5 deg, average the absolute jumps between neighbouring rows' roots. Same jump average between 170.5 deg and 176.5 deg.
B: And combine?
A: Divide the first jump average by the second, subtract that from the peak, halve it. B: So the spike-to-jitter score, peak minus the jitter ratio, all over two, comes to 3.5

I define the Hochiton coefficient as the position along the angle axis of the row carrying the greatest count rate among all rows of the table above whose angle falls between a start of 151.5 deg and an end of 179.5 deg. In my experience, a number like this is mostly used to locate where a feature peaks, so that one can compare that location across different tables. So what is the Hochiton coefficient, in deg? 172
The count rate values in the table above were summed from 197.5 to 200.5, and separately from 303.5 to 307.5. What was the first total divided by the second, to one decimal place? 0.6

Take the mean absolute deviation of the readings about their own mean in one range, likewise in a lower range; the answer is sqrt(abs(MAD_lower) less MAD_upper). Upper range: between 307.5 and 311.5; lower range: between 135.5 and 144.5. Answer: 0.466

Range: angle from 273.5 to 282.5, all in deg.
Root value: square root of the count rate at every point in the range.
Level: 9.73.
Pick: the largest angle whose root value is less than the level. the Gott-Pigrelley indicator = 282 deg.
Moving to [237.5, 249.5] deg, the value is 249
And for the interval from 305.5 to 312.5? 312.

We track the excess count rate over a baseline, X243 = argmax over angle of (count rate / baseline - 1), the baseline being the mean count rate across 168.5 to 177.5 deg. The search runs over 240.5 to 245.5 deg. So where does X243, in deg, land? 242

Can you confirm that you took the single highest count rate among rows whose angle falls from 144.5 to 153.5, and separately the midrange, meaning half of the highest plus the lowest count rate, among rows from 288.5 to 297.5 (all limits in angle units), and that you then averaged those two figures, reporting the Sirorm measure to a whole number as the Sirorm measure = 87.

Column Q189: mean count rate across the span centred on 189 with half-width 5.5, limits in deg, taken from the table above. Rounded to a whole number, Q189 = 94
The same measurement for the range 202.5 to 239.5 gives 84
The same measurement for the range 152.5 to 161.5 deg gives 102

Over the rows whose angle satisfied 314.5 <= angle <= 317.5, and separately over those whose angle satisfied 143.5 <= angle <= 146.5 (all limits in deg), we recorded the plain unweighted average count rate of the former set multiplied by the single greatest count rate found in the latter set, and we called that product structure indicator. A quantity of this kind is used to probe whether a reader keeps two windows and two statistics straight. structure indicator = 9401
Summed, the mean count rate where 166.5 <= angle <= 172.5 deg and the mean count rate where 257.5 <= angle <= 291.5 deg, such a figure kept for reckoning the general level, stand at 183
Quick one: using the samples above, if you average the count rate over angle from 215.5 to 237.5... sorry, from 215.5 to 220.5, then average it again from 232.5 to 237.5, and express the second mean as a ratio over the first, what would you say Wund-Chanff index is 1.12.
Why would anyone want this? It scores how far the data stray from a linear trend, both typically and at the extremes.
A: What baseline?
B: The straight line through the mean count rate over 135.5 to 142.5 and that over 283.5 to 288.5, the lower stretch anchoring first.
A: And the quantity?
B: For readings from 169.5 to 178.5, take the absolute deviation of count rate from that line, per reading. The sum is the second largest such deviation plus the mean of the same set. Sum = 31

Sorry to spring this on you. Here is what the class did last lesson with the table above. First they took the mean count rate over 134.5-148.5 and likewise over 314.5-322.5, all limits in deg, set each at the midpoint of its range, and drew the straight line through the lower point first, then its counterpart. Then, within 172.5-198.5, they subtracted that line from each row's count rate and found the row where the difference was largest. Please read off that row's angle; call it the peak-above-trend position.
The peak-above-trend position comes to 177 deg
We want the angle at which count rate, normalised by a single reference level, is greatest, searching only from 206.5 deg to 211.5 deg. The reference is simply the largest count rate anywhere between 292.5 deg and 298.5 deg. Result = 211 deg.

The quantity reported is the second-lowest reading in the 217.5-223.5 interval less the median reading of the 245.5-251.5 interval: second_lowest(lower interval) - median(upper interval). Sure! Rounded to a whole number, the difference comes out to -10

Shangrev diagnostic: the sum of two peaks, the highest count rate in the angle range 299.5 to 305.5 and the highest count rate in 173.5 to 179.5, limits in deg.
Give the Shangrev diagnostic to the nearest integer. 199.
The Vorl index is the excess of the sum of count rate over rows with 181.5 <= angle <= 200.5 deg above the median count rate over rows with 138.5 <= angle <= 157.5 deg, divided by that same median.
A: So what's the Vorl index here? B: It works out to 16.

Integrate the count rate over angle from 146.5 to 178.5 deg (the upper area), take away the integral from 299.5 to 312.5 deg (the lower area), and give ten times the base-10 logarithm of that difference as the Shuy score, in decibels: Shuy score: 33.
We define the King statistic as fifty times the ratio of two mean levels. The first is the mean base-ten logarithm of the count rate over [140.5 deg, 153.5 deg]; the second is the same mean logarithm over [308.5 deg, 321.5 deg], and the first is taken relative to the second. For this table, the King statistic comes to 50.8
